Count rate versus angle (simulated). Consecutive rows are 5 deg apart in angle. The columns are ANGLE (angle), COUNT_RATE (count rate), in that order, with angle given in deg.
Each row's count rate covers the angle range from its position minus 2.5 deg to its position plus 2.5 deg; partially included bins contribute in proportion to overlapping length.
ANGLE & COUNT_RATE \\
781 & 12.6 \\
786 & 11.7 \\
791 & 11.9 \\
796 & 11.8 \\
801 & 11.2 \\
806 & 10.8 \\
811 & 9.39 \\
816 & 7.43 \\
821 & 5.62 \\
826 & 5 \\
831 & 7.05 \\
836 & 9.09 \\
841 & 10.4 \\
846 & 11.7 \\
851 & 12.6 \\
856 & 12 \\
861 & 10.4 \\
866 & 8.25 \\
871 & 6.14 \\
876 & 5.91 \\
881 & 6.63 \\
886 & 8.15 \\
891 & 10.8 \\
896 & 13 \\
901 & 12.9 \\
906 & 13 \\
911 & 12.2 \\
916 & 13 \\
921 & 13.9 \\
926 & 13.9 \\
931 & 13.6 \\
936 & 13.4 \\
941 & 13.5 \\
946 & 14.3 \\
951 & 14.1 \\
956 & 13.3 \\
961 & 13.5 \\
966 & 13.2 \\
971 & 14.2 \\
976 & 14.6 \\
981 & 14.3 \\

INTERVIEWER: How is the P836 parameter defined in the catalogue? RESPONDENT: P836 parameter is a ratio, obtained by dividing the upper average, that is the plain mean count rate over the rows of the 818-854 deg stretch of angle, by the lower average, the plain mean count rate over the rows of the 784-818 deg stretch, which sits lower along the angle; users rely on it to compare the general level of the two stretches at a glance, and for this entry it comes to 0.83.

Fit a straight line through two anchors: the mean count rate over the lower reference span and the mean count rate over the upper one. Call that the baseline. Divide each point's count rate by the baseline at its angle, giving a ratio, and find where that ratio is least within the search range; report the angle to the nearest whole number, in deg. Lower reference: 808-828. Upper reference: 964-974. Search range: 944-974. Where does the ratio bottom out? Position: 966 deg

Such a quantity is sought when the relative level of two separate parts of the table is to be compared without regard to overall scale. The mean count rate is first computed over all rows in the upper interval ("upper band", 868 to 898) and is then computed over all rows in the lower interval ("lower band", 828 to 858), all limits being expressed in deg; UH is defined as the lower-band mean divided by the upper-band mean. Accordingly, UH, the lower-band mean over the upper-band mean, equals 1.24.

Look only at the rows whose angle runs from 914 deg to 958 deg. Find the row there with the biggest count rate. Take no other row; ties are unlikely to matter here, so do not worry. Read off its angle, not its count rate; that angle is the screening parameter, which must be 946 deg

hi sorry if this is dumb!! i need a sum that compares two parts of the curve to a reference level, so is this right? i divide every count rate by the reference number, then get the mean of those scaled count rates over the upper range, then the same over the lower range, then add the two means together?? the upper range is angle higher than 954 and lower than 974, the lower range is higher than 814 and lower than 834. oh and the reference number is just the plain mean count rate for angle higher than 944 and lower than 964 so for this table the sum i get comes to 1.44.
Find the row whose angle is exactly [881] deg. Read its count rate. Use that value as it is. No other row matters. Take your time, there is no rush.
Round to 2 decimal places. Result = 6.63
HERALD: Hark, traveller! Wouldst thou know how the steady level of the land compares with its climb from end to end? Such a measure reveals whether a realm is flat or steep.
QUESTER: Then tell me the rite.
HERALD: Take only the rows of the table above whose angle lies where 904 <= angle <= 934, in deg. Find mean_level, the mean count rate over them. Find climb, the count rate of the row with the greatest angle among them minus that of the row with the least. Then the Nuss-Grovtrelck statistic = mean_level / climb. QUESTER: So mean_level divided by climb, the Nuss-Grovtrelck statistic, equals 22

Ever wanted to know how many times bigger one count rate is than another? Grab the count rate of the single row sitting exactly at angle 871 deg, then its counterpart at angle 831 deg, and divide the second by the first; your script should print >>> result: 1.15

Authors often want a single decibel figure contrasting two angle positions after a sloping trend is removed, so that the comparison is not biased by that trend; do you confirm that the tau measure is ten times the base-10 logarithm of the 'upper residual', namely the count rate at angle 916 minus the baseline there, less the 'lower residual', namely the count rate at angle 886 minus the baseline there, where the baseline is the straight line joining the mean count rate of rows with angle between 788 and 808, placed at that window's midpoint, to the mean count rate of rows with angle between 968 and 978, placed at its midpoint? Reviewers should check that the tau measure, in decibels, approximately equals 6.4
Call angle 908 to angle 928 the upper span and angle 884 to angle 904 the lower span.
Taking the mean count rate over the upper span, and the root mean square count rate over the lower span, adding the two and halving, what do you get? 12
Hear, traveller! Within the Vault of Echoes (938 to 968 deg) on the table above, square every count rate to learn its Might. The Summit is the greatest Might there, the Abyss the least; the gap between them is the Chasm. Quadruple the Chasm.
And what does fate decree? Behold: 121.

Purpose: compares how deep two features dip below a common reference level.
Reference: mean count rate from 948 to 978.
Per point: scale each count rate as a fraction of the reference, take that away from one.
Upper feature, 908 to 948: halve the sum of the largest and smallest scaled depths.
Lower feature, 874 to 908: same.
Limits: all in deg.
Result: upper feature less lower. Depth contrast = -0.27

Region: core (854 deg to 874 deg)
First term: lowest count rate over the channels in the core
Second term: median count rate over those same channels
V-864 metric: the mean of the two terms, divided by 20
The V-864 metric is 0.39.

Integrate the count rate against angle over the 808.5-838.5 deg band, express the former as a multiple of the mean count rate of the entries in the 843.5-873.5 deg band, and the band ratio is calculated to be 21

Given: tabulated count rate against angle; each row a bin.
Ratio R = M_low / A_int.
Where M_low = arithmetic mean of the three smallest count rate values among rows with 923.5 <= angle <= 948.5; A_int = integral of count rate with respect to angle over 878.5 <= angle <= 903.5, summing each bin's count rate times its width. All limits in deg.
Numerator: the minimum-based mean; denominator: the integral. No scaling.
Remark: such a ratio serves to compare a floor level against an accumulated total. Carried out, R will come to 0.05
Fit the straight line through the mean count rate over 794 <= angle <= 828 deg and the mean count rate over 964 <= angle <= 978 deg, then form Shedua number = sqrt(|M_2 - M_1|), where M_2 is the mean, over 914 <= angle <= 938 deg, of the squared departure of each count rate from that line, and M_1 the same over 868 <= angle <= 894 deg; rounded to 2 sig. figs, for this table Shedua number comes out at 3.7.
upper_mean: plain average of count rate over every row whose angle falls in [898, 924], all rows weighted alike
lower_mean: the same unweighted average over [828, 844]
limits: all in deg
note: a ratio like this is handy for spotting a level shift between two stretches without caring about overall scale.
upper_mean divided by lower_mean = 1.5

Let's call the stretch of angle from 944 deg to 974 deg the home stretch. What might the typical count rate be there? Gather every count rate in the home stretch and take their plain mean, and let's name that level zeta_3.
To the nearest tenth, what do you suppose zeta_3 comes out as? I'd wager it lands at 13.8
